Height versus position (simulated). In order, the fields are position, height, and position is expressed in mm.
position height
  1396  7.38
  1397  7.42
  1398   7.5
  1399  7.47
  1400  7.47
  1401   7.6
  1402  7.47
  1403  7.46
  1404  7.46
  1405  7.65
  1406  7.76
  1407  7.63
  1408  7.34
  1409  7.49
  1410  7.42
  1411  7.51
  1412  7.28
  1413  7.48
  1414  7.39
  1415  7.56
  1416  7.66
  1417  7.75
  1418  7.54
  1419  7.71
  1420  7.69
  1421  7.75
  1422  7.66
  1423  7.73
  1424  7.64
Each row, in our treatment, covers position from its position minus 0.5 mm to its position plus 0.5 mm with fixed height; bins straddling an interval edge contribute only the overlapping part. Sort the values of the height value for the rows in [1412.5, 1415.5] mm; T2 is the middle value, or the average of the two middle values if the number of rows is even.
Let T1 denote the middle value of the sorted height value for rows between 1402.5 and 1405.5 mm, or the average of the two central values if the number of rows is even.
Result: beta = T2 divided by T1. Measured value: 1.003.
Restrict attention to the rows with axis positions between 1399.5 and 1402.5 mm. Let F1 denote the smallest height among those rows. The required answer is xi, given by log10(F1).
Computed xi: 0.873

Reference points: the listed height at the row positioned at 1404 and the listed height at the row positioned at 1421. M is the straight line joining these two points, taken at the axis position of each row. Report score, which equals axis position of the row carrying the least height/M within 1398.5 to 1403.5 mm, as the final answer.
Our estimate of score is 1403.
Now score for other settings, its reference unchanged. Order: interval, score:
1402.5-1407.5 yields 1404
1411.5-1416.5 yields 1412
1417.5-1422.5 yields 1418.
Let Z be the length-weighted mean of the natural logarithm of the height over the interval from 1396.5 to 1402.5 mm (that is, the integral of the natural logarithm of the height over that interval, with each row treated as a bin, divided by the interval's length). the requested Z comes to 2.01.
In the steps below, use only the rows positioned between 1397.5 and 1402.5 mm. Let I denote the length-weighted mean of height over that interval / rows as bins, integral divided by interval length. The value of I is 7.50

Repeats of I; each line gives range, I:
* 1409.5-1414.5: 7.42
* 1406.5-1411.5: 7.48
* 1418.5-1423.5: 7.71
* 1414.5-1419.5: 7.64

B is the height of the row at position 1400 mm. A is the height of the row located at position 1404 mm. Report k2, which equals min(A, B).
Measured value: 7.46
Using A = 7.46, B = 7.47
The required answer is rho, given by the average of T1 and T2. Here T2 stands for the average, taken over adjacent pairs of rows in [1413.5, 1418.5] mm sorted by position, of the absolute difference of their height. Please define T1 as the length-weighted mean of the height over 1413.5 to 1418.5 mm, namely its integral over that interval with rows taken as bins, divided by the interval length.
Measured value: 3.86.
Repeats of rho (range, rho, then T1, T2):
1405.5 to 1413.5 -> 3.83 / 7.49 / 0.17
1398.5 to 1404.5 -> 3.77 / 7.49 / 0.05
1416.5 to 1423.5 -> 3.90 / 7.69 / 0.10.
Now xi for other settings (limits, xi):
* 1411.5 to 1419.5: 0.862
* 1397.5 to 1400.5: 0.873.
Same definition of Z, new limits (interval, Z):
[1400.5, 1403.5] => 2.02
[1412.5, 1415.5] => 2.01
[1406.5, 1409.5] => 2.01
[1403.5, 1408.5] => 2.02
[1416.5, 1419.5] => 2.04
